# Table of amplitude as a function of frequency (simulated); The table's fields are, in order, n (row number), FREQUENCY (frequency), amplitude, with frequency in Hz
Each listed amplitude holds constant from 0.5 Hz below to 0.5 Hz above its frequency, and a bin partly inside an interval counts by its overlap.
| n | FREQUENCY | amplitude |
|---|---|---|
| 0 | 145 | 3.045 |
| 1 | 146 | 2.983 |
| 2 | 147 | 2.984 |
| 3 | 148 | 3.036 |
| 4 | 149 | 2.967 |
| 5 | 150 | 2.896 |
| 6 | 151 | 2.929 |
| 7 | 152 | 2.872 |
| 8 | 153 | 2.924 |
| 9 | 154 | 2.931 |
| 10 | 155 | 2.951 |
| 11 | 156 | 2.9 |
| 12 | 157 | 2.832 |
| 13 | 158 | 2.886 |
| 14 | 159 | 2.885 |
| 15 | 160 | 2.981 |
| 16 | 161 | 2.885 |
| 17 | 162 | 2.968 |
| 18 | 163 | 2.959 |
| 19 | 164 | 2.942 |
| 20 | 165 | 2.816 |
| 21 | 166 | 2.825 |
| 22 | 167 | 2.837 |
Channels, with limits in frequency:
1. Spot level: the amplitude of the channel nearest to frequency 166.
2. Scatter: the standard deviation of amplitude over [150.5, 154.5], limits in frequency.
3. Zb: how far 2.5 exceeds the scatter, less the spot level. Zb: -0.35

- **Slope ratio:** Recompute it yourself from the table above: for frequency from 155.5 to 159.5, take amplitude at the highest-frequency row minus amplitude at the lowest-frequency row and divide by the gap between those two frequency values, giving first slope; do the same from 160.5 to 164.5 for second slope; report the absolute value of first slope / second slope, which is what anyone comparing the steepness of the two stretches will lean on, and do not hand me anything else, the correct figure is 0.26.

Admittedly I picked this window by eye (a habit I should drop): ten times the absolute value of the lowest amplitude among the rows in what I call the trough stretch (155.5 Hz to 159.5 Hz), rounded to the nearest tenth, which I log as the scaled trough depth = 28.3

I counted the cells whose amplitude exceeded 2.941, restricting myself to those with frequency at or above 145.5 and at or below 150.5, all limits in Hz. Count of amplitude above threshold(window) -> 4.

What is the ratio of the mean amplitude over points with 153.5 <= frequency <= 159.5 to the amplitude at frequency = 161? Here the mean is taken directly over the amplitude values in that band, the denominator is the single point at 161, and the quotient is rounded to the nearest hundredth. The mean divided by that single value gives 1.00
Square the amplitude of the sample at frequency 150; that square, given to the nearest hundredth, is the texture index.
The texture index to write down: 8.39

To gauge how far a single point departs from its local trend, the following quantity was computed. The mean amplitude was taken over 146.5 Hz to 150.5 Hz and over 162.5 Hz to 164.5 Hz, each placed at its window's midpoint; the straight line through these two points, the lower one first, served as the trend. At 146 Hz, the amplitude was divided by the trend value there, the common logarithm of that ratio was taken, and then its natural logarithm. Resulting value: -6.6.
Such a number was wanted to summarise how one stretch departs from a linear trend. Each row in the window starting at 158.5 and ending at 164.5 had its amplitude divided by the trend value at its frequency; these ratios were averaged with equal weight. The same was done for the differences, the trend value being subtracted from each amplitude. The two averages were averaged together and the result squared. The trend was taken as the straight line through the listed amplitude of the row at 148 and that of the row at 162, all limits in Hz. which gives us 0.228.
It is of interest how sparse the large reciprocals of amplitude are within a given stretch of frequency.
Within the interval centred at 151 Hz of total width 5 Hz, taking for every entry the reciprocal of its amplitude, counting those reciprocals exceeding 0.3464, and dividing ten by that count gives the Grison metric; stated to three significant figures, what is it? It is 10.0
